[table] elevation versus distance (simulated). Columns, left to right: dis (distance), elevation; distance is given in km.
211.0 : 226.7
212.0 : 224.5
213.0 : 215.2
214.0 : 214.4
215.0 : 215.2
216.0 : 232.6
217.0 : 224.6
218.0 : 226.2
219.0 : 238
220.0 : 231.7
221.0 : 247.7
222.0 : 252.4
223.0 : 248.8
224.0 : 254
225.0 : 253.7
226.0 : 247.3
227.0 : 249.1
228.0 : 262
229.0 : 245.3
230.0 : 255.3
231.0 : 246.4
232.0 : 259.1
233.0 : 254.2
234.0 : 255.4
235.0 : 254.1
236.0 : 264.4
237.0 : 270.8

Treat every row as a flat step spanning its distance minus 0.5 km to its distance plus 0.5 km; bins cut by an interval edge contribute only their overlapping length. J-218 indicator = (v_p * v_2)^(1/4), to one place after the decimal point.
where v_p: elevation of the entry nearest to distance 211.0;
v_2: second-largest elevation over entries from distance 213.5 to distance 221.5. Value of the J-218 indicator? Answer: 15.2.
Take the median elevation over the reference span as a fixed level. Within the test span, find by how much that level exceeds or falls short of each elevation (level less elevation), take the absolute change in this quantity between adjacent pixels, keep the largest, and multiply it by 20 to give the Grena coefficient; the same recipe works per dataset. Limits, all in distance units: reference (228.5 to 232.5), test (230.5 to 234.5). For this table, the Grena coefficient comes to 254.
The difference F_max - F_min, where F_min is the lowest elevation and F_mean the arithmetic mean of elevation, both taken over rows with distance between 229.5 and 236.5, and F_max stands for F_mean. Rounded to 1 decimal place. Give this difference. 9.2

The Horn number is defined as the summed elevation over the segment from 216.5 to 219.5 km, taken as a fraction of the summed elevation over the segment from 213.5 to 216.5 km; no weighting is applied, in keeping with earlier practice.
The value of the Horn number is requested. 1.0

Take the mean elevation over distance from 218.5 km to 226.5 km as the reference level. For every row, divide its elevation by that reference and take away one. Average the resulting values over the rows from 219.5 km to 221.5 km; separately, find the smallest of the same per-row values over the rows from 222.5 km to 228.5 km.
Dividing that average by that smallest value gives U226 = -12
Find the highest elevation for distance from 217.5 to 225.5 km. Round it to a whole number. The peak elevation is 254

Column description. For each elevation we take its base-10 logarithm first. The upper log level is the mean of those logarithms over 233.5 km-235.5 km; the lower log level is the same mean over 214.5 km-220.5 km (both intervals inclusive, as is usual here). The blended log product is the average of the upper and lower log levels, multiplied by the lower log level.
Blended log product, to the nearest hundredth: 5.62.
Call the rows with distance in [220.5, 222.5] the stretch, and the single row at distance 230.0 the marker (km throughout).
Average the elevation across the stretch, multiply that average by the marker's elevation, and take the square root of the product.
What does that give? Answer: 253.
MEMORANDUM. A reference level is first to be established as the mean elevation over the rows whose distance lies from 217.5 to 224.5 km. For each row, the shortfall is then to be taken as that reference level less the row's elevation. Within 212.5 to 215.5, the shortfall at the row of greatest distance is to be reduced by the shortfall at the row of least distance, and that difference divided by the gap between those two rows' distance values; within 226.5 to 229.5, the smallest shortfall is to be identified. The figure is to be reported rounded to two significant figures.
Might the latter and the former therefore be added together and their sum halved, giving -9.7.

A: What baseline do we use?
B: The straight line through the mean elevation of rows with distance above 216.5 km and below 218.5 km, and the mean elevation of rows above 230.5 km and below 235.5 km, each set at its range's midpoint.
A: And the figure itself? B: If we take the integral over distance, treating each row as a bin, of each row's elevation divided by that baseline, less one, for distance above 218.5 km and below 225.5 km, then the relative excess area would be 0.39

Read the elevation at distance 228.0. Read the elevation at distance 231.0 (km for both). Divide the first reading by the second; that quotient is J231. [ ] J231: 1.06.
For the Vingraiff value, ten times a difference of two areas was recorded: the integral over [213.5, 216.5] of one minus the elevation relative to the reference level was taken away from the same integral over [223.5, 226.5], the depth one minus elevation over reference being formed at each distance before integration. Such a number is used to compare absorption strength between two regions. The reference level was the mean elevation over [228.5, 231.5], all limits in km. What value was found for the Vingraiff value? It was -3.7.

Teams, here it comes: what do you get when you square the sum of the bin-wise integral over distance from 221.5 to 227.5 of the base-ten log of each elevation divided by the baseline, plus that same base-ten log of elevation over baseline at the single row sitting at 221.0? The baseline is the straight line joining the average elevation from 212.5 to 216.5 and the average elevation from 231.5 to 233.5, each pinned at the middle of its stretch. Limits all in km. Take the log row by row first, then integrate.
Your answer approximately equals 0.020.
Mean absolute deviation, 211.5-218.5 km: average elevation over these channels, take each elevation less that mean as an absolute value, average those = 5.9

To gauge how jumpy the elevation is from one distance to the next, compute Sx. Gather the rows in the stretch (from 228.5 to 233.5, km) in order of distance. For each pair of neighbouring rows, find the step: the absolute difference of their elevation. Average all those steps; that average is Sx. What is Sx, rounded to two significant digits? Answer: 9.1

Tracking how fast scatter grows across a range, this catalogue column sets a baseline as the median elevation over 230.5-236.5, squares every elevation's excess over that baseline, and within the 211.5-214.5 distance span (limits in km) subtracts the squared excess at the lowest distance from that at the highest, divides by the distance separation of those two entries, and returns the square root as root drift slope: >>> 19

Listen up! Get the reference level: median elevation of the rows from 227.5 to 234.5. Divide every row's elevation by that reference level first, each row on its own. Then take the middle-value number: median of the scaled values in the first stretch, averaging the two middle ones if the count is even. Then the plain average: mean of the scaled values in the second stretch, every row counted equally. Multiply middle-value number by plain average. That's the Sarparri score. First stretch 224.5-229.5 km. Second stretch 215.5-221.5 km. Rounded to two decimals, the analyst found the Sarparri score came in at 0.89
